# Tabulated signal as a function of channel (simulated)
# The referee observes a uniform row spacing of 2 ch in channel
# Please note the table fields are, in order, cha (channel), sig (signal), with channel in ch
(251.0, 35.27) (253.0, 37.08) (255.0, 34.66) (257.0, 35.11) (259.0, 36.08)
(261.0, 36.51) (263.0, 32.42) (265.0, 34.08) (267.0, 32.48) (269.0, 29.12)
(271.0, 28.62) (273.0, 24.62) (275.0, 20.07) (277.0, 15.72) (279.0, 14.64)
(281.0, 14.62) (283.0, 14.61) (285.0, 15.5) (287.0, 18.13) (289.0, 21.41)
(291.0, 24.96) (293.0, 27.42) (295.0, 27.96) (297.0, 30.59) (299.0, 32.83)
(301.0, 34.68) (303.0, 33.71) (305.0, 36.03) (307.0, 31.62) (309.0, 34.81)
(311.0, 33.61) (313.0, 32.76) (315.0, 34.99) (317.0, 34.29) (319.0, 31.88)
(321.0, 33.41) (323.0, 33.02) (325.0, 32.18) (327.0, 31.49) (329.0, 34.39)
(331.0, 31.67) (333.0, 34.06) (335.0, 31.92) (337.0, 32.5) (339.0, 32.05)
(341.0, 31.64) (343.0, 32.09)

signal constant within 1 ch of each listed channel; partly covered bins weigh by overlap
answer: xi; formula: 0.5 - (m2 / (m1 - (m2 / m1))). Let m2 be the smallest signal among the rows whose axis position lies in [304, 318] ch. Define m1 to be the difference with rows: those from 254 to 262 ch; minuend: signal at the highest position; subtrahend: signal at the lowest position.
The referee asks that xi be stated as 3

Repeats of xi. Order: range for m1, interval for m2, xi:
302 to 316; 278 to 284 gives 2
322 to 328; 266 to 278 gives -1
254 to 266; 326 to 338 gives 0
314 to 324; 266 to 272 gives -2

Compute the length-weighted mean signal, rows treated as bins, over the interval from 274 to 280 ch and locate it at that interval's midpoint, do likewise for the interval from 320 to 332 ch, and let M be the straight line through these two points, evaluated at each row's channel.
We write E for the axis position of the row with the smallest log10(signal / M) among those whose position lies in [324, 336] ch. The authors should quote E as 335.0 ch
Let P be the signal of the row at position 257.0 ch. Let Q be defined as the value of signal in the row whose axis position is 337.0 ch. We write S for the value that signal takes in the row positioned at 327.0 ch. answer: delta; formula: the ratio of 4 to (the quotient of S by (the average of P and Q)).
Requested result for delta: 4.29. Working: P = 35.11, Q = 32.5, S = 31.49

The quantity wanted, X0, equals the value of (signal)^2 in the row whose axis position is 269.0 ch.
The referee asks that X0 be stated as 848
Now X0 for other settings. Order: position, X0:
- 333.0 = 1160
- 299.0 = 1078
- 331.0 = 1003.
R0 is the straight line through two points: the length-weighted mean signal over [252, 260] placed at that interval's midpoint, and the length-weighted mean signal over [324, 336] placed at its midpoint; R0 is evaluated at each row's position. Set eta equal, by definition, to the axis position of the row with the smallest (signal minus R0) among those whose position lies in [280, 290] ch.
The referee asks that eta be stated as 281.0 ch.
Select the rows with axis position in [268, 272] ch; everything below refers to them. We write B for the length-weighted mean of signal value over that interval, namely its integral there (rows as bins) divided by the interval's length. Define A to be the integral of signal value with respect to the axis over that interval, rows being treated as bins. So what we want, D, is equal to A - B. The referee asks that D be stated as 87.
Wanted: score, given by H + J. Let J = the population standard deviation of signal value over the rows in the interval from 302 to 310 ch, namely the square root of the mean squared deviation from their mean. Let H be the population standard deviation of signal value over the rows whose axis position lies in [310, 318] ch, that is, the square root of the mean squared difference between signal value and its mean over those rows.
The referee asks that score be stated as 2.4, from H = 0.8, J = 1.6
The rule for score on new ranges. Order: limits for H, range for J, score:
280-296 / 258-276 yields 10.4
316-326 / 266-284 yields 7.7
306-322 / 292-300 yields 3.4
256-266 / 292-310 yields 4.3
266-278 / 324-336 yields 6.9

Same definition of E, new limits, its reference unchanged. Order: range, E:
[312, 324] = 323.0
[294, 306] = 295.0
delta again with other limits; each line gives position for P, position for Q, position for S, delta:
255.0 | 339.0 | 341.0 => 4.22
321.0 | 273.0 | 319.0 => 3.64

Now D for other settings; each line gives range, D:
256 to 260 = 107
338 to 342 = 96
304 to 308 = 101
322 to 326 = 98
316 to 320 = 99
